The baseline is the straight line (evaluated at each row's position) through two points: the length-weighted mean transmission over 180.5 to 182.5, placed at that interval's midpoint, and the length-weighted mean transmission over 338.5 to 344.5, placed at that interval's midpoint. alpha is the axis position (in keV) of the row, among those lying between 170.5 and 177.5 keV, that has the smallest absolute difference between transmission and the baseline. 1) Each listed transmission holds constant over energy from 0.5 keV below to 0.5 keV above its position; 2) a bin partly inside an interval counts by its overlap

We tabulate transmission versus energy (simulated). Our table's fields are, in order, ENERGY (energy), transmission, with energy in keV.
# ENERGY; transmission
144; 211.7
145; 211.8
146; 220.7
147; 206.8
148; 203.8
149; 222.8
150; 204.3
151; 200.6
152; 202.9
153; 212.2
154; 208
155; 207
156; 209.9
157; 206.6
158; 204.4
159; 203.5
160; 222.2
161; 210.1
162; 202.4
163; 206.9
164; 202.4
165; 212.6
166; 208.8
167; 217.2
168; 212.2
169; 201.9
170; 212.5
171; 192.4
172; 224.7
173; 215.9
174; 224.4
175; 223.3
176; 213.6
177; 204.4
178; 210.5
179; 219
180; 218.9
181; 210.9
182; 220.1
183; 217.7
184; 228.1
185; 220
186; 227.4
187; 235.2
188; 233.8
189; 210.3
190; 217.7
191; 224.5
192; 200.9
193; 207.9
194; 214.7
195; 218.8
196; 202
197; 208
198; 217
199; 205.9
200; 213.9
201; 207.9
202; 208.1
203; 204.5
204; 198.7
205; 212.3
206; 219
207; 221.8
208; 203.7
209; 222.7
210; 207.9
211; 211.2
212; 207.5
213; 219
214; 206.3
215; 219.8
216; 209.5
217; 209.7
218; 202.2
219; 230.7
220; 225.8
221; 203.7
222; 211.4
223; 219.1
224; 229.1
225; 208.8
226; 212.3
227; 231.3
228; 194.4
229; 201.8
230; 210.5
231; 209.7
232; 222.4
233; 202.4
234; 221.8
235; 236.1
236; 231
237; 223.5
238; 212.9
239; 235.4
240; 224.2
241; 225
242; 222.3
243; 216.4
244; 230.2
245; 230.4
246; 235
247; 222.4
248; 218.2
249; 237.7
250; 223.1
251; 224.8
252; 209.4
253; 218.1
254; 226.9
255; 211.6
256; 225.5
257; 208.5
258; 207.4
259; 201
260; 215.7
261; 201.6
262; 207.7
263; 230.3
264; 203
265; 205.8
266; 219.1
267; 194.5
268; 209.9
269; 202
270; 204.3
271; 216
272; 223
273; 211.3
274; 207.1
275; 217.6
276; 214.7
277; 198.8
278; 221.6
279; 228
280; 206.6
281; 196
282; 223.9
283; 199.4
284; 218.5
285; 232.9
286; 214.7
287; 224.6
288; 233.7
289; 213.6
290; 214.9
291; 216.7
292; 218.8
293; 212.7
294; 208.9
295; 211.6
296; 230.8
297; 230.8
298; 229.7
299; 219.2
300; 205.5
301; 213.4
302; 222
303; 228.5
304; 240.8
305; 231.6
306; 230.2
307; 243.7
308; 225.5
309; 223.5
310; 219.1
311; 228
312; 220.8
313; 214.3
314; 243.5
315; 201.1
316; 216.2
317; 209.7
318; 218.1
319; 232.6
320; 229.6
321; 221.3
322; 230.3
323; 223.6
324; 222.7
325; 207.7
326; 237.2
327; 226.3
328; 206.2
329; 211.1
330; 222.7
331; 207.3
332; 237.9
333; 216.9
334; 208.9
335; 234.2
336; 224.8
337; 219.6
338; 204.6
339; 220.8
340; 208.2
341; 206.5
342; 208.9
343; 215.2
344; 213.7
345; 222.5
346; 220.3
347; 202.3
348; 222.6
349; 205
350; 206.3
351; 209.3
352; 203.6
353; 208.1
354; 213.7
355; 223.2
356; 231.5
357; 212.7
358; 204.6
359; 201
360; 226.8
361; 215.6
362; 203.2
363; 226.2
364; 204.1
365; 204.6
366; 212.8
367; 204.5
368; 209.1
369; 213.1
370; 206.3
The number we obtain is 173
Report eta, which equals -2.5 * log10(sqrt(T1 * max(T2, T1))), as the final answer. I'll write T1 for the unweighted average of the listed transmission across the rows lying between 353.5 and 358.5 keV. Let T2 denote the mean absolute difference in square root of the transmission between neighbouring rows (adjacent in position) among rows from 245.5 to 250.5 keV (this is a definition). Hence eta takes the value -5.84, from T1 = 217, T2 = 0.42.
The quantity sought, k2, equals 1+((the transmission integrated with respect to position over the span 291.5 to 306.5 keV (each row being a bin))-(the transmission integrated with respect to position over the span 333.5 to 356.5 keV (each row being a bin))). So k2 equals -1598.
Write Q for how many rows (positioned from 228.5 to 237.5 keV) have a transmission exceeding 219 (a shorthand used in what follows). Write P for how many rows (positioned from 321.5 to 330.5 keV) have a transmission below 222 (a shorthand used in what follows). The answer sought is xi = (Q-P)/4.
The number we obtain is 0.5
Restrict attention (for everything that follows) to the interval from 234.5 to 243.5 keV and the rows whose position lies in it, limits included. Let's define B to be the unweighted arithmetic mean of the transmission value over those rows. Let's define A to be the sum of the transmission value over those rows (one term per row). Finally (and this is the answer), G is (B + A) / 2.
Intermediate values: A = 2027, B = 225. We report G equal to 1126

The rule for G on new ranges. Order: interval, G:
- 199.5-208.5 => 1050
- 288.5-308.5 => 2336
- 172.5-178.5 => 754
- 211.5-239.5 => 3132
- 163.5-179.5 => 1804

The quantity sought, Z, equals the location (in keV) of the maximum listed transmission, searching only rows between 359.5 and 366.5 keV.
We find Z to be 360 keV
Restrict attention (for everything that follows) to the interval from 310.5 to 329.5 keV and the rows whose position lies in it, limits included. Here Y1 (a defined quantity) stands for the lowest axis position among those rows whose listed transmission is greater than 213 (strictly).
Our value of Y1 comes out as 311 keV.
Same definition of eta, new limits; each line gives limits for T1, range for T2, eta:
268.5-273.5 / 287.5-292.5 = -5.81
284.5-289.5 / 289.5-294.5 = -5.88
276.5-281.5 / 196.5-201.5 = -5.81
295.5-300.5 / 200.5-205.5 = -5.87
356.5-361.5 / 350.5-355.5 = -5.82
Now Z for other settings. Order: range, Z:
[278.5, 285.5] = 285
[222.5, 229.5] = 227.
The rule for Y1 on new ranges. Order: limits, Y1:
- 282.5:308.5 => 284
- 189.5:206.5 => 190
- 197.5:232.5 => 198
